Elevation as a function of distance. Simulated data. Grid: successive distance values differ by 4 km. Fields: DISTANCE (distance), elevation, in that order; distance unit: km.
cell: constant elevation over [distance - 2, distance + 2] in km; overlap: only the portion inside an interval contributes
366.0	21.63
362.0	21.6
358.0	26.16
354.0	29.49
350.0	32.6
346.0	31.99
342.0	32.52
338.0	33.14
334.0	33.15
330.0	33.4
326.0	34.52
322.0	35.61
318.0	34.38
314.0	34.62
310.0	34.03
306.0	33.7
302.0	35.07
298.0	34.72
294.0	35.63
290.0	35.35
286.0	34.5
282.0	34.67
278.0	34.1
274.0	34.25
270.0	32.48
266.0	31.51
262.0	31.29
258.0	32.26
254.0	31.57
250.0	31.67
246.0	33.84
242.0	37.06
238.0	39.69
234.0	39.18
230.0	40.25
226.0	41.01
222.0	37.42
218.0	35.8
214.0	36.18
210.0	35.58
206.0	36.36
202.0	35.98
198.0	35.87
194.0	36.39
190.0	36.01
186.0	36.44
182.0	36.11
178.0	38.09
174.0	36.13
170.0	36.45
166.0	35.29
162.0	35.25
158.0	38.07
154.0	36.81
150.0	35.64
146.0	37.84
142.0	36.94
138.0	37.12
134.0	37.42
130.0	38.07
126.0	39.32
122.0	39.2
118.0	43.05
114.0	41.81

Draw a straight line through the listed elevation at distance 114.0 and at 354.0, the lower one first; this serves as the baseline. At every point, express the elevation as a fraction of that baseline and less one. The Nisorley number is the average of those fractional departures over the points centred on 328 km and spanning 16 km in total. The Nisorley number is 0.11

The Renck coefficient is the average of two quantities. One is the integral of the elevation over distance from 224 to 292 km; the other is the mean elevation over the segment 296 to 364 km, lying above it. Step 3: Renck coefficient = 1206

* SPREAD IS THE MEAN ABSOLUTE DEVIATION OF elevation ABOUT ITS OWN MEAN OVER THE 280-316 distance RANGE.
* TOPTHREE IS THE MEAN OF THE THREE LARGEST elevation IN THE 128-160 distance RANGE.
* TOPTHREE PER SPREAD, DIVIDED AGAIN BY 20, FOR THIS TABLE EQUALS 4.3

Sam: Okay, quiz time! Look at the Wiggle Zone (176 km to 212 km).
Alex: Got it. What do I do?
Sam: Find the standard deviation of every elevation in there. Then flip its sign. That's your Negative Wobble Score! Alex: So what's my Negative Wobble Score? -0.7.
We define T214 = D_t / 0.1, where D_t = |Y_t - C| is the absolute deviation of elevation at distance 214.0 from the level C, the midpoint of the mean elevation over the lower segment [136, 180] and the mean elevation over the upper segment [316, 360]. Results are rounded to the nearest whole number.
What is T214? 16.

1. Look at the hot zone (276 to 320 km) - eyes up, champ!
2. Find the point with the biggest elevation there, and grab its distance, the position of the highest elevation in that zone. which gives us 294.0 km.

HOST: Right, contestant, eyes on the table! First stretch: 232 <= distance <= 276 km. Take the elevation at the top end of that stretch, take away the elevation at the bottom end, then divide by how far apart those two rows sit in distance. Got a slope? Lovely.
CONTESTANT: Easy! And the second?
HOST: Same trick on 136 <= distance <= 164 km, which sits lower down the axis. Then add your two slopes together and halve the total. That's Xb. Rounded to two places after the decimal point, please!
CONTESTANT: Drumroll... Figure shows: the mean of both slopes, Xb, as -0.10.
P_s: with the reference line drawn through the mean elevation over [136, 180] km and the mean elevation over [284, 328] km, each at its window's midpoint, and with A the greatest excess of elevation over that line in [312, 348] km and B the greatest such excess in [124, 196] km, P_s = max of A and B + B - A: 3.3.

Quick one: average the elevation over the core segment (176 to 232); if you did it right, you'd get 37.0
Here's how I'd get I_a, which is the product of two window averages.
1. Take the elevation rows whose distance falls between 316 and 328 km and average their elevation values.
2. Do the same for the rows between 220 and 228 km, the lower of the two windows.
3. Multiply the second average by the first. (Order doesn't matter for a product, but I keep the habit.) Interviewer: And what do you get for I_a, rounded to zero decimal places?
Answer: 1366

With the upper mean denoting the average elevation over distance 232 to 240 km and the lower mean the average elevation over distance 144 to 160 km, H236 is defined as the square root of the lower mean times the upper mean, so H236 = 38.2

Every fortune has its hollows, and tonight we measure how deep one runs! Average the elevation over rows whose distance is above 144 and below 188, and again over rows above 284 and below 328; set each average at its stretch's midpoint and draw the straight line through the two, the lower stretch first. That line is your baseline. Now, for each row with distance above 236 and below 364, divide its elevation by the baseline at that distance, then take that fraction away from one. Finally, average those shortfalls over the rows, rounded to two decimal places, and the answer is 0.05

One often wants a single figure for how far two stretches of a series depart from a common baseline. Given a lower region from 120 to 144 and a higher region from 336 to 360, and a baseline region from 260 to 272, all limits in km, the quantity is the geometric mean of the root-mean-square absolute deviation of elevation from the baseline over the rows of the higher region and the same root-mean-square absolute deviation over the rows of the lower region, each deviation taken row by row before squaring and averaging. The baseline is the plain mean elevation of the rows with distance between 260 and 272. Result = 4.0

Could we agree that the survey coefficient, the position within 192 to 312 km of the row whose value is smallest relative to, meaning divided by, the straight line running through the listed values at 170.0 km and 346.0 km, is 262.0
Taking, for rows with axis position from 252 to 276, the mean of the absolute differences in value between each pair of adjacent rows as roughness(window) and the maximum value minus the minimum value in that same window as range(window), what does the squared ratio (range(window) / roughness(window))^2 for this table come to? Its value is 10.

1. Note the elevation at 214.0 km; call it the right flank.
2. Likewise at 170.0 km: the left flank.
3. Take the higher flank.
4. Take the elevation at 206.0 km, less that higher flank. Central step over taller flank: -0.1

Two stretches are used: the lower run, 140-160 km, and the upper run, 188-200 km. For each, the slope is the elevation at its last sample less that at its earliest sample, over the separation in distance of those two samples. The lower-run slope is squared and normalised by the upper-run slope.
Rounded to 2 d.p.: -0.29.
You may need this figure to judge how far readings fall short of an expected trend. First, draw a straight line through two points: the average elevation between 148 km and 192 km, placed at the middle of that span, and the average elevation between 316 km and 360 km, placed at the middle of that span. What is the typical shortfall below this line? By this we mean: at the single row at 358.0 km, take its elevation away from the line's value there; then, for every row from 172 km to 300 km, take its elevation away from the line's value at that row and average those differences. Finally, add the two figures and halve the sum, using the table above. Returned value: 2.6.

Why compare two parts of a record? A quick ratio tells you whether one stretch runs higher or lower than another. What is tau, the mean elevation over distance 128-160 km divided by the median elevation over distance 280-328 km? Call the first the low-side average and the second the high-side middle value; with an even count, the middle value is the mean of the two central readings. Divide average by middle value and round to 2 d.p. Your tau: 1.07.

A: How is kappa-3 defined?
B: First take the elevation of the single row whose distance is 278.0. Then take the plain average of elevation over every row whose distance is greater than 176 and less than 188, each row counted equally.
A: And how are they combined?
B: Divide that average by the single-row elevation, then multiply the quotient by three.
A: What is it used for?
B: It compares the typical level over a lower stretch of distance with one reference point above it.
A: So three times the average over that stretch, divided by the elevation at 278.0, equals 3.24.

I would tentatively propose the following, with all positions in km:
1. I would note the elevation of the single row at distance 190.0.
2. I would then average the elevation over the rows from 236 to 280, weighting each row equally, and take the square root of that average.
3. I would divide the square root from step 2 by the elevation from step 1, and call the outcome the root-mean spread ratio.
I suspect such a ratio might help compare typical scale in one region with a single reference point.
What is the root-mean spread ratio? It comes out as 0.161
